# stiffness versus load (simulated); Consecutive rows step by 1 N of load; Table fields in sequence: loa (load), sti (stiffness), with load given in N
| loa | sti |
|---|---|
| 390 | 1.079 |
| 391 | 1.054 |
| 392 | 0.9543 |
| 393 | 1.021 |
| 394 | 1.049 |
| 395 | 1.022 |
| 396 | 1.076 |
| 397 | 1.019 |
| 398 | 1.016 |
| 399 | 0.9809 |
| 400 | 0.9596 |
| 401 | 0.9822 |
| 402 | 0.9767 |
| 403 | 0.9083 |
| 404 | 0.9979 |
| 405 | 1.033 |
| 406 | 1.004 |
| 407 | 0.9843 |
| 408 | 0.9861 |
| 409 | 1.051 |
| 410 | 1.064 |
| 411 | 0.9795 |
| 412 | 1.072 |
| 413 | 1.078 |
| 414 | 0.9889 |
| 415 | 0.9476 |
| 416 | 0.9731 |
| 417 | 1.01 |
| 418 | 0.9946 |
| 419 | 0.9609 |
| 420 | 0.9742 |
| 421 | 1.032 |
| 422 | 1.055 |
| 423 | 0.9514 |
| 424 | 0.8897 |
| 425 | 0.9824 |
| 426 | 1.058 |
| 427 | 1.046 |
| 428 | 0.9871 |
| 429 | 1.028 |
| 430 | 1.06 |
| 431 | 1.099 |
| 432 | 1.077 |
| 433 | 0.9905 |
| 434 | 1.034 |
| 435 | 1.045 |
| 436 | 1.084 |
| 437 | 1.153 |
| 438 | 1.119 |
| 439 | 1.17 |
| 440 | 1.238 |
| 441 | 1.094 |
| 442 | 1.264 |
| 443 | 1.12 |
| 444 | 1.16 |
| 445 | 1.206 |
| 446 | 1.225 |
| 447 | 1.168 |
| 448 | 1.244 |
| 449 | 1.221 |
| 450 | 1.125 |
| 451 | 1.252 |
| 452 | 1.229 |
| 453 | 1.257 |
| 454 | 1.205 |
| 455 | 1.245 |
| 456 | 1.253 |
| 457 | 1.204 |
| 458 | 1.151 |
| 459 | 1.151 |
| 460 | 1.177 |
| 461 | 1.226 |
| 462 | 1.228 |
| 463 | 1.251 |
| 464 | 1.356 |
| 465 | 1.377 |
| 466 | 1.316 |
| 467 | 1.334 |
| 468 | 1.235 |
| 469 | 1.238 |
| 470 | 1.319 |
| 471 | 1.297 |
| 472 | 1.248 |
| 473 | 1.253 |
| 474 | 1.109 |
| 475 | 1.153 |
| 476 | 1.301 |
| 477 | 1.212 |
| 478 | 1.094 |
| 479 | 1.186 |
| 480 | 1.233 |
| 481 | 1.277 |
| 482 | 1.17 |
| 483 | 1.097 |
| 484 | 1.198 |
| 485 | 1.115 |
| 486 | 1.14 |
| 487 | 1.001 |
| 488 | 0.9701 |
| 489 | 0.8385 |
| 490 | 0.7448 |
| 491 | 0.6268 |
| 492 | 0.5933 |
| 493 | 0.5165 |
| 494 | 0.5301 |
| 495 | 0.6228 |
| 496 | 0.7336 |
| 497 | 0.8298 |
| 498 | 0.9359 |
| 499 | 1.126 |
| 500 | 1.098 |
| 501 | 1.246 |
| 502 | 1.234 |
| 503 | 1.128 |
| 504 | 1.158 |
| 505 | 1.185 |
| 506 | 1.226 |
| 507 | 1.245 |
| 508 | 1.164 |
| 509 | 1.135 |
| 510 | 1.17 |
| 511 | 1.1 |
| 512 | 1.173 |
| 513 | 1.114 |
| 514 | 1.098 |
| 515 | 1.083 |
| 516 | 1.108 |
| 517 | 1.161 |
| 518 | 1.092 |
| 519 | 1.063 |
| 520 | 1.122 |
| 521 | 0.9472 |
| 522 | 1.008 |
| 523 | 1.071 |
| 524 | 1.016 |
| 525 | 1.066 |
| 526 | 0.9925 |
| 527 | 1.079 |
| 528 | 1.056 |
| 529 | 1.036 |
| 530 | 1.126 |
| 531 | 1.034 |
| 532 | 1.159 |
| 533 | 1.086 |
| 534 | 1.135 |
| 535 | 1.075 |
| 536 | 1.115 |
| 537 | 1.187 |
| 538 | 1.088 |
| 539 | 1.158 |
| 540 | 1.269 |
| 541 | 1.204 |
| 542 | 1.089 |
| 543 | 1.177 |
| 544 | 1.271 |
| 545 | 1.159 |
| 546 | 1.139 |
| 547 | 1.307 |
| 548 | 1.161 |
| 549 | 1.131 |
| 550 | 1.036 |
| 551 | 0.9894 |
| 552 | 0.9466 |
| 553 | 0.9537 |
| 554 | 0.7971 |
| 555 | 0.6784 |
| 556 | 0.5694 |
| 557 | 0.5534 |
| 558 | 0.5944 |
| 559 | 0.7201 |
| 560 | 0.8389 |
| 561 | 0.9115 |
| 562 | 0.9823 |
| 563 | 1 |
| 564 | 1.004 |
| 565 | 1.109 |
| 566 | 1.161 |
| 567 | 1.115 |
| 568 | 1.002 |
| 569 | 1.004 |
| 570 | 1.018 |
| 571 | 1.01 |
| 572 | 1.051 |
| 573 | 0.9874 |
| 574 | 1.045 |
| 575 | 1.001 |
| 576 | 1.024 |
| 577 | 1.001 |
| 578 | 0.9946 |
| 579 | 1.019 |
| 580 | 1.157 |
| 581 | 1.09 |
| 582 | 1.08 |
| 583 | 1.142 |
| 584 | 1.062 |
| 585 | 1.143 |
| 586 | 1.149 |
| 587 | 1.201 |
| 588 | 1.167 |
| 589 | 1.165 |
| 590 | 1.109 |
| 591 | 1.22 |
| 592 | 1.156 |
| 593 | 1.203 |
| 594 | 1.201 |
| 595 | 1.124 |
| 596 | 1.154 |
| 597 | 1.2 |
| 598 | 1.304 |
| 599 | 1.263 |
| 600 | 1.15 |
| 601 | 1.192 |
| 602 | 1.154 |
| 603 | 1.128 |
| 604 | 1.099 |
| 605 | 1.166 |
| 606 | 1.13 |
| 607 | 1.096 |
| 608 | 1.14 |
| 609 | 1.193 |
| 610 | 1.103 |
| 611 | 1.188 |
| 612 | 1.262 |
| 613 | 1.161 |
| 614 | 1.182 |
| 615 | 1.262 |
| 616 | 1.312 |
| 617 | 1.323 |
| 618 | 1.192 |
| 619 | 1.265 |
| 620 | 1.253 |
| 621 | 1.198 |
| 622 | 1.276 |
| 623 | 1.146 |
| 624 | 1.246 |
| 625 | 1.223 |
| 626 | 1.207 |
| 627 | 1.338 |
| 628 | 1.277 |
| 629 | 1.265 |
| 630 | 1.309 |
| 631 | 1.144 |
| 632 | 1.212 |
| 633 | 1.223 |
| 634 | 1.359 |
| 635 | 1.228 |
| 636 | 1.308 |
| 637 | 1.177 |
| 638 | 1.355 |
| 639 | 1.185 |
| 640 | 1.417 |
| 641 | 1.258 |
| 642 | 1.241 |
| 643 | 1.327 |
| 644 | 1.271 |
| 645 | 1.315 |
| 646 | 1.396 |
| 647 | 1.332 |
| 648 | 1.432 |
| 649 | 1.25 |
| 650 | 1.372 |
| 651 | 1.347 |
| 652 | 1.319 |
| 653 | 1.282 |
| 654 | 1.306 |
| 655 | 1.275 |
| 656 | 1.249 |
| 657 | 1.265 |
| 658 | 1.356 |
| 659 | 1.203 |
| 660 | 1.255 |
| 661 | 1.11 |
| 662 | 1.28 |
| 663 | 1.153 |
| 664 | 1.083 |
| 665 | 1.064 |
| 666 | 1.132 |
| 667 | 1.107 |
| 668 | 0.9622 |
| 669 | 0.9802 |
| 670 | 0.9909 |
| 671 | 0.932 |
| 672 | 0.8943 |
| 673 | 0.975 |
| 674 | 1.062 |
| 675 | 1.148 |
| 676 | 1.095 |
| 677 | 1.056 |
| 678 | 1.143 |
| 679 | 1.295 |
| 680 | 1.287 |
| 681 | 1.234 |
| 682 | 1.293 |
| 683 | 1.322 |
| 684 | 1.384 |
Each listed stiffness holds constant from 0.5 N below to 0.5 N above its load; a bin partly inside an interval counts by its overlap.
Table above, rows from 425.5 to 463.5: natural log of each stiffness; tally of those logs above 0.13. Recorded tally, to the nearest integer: 23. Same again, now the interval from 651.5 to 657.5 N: 6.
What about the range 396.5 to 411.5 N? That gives 0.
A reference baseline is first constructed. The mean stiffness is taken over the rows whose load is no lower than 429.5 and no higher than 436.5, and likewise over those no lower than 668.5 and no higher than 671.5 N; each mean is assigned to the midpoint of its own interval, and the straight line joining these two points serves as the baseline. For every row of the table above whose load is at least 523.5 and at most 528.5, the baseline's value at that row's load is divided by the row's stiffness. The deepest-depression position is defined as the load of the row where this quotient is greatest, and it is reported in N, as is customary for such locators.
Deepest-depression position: 526 N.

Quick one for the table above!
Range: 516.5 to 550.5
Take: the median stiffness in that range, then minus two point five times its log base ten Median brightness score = -0.11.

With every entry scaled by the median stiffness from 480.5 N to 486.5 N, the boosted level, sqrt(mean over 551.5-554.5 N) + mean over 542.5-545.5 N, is 1.92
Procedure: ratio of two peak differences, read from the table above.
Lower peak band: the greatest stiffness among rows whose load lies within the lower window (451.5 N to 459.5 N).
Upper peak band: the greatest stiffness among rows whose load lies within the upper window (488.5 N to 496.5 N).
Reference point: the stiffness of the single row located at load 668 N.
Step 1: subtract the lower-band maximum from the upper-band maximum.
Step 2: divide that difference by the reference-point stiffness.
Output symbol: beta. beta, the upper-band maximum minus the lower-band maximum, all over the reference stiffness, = -0.43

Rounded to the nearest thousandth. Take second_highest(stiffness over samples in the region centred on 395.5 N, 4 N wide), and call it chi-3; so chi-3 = 1.049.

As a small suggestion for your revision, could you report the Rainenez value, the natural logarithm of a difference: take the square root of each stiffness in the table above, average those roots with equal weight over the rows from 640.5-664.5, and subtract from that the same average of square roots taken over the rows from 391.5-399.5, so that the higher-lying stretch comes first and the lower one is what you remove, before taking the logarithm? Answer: -2.1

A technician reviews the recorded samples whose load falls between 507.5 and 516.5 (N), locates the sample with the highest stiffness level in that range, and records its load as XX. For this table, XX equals 512 N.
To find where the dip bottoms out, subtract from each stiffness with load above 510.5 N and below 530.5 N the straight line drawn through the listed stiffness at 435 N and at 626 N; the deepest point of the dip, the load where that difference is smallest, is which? 521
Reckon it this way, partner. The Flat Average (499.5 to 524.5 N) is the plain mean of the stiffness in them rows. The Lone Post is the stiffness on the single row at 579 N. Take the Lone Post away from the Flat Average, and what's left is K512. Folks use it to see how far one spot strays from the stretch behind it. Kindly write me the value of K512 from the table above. 0.11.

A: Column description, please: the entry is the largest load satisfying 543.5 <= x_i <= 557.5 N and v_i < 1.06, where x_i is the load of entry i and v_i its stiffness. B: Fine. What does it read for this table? 557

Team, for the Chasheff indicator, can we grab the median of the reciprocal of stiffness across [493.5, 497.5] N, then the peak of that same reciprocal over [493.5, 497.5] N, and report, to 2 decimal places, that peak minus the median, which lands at 0.40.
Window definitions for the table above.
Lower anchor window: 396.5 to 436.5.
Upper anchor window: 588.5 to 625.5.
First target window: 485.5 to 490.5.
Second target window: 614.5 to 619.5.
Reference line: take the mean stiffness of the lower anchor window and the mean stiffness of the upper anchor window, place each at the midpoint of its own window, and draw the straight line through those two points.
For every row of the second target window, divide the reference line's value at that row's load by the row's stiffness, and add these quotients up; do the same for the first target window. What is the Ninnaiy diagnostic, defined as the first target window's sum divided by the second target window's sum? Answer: 1.24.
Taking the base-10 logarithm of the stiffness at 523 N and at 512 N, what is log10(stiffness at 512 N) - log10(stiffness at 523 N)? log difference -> 0.040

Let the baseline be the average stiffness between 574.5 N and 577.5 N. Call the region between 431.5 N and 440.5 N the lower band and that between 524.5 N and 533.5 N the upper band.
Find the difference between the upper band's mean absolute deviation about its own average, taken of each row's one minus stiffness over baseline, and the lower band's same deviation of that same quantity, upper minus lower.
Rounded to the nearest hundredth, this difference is -0.02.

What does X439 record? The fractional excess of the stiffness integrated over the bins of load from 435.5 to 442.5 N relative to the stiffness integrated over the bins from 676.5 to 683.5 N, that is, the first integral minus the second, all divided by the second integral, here -0.059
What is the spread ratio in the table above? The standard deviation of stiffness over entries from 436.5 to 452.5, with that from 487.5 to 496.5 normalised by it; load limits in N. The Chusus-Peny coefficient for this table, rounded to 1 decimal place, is 2.7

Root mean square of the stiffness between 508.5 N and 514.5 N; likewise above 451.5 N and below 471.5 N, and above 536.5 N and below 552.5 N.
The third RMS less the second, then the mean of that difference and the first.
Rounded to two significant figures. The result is 0.51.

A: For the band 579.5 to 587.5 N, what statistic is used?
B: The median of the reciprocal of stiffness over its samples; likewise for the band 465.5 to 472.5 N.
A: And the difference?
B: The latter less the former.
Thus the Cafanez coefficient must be -0.104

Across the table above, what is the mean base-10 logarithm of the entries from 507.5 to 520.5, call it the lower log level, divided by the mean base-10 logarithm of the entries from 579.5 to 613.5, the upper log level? 0.77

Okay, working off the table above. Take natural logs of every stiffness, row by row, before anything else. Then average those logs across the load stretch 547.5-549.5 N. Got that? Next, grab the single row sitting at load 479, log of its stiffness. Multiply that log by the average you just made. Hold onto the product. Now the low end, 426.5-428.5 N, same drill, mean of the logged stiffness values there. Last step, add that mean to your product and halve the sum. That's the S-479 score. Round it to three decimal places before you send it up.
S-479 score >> 0.020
